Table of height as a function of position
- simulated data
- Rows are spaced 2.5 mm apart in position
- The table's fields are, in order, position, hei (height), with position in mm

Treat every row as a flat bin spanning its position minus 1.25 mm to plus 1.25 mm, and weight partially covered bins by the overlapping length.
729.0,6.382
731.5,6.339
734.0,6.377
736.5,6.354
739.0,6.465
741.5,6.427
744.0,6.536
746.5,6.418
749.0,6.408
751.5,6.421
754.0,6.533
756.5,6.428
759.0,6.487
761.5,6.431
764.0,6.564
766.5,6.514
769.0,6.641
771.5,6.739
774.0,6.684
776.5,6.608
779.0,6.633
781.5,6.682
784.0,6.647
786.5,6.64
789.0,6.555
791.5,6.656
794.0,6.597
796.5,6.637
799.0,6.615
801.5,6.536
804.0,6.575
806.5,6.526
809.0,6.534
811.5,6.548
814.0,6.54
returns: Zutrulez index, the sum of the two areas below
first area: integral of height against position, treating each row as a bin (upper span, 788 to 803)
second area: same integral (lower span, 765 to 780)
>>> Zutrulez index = 199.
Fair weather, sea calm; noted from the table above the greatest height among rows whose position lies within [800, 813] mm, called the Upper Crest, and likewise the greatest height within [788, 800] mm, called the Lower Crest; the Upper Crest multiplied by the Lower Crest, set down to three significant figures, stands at 43.8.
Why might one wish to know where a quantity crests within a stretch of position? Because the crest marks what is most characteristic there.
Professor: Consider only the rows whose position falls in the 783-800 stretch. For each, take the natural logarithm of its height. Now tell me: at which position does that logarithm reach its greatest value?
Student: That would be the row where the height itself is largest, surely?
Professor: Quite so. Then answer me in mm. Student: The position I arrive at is 791.5 mm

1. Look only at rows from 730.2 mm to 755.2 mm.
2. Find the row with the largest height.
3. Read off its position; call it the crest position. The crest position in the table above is 744.0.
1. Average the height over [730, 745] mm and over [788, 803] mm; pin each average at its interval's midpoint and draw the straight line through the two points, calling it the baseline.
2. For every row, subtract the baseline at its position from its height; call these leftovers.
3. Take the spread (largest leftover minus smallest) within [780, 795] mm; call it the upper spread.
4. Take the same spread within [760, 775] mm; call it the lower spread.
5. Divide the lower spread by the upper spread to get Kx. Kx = 1.8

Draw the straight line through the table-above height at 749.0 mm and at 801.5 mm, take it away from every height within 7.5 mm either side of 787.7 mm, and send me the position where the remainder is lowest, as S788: 789.0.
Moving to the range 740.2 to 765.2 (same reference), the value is 761.5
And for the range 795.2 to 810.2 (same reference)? 806.5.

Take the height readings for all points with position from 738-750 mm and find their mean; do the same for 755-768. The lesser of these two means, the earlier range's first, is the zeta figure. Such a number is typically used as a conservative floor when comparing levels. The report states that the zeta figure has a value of 6.451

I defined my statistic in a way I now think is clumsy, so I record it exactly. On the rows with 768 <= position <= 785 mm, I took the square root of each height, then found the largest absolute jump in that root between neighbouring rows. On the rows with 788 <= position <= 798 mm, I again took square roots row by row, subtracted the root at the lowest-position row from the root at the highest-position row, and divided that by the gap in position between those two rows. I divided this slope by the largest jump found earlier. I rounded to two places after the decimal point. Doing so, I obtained 0.11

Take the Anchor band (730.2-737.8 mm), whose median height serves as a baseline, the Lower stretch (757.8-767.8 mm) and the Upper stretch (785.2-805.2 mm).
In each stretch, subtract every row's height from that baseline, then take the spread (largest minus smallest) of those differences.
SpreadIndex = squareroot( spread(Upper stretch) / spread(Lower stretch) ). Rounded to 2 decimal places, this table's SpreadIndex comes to 0.95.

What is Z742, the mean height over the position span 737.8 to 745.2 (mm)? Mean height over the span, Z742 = 6.48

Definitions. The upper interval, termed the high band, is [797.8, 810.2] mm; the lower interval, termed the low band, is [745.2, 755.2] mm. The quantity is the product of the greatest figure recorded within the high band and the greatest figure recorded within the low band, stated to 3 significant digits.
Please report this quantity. 43.2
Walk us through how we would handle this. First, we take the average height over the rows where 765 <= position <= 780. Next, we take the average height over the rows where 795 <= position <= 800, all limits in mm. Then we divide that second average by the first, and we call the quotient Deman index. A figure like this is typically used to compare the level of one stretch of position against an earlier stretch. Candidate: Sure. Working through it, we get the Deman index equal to 0.998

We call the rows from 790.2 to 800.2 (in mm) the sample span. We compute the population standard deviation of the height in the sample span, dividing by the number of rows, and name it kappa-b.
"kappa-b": 0.022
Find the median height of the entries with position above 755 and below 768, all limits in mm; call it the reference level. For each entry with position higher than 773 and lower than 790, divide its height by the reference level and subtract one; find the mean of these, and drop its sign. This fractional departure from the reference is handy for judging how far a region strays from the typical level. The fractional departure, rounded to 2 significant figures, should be 0.023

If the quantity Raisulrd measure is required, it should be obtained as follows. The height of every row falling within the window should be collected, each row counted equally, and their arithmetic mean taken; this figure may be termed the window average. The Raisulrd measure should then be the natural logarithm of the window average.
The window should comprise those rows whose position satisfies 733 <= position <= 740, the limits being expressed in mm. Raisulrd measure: 1.856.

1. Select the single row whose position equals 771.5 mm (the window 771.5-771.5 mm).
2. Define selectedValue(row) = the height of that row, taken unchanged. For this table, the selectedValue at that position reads 6.739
